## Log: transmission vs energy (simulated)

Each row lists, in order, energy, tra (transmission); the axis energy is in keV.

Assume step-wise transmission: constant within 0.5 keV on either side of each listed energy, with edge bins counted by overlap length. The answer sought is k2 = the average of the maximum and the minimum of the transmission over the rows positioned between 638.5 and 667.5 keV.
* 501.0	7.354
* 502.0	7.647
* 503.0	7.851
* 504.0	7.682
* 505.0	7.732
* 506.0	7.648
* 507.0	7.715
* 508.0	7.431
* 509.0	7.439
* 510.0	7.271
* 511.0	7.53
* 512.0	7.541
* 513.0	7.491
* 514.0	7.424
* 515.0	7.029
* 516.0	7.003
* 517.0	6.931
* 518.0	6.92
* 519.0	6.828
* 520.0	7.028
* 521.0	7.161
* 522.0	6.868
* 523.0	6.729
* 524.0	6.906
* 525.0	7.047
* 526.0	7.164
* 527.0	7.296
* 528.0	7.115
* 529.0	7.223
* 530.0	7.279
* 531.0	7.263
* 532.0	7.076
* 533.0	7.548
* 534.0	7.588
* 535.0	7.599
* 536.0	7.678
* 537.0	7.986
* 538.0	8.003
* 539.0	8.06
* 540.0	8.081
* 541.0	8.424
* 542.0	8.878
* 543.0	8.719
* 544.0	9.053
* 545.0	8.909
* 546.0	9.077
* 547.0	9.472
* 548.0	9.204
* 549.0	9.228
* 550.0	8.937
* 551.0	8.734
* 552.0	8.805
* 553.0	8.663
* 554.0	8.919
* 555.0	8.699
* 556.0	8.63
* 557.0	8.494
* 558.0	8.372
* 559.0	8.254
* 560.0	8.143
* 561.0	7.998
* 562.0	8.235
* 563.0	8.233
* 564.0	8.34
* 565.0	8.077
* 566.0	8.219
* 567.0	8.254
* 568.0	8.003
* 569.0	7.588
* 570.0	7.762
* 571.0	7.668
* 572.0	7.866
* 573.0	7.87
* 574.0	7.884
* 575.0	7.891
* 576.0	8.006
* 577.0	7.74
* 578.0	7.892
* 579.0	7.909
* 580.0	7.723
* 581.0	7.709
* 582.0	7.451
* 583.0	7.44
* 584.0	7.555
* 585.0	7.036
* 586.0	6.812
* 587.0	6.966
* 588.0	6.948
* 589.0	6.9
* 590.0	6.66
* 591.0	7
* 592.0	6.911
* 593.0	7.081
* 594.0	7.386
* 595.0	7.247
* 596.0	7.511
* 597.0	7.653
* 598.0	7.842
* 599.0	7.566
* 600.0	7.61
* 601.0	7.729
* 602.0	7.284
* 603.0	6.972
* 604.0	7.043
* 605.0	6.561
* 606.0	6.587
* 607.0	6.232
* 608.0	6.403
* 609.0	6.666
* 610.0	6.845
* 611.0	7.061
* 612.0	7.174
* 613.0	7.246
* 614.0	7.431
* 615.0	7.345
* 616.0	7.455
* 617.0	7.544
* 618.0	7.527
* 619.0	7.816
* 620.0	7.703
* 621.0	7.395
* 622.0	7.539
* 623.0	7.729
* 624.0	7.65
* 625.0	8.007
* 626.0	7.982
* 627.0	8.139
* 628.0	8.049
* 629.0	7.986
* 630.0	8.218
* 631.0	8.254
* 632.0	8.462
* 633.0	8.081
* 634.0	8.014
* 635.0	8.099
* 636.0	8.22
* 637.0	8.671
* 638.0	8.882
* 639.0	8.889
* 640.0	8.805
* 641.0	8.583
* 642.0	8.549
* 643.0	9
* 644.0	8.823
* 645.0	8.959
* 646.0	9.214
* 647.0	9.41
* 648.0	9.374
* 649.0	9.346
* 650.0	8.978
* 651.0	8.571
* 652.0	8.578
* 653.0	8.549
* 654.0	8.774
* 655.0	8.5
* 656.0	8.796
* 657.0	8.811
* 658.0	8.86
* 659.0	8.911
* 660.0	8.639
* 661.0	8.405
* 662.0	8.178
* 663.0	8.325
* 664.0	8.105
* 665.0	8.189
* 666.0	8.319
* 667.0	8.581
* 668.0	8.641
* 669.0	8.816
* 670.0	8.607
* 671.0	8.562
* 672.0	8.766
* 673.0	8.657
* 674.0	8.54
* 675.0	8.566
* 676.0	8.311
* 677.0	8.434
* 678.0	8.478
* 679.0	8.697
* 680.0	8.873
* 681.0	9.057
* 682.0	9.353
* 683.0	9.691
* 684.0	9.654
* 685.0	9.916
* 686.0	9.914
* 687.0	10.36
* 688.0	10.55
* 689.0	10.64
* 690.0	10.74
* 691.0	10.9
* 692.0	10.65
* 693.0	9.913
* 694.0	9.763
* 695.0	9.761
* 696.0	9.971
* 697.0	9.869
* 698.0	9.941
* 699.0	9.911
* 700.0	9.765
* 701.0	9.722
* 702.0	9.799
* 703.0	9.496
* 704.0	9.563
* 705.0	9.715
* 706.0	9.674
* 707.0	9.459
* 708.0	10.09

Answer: 8.8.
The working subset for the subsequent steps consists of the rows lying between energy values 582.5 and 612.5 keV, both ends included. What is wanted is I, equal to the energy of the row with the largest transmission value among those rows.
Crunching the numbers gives 598.0 keV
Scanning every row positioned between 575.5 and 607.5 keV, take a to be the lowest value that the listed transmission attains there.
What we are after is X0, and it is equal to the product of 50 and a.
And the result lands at 312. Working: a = 6.232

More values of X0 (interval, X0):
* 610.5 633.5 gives 353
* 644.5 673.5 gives 405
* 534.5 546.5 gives 380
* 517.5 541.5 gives 336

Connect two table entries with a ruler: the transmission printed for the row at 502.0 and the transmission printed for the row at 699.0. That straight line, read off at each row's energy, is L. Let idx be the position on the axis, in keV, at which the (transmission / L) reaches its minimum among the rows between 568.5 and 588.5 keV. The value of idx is 586.0 keV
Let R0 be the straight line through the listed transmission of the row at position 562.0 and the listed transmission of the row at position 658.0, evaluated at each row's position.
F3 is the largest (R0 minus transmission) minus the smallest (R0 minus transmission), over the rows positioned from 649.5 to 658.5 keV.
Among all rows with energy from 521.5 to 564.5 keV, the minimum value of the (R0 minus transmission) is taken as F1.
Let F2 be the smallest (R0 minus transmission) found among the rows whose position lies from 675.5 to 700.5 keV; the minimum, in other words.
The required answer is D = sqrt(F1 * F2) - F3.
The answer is 1.1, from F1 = -1.33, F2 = -1.83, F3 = 0.5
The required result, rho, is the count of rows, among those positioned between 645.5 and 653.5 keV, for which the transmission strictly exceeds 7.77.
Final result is 8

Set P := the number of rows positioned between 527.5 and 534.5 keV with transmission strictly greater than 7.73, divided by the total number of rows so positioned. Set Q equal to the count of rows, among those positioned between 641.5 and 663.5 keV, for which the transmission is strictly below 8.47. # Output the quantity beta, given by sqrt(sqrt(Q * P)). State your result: 0.0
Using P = 0.00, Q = 3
